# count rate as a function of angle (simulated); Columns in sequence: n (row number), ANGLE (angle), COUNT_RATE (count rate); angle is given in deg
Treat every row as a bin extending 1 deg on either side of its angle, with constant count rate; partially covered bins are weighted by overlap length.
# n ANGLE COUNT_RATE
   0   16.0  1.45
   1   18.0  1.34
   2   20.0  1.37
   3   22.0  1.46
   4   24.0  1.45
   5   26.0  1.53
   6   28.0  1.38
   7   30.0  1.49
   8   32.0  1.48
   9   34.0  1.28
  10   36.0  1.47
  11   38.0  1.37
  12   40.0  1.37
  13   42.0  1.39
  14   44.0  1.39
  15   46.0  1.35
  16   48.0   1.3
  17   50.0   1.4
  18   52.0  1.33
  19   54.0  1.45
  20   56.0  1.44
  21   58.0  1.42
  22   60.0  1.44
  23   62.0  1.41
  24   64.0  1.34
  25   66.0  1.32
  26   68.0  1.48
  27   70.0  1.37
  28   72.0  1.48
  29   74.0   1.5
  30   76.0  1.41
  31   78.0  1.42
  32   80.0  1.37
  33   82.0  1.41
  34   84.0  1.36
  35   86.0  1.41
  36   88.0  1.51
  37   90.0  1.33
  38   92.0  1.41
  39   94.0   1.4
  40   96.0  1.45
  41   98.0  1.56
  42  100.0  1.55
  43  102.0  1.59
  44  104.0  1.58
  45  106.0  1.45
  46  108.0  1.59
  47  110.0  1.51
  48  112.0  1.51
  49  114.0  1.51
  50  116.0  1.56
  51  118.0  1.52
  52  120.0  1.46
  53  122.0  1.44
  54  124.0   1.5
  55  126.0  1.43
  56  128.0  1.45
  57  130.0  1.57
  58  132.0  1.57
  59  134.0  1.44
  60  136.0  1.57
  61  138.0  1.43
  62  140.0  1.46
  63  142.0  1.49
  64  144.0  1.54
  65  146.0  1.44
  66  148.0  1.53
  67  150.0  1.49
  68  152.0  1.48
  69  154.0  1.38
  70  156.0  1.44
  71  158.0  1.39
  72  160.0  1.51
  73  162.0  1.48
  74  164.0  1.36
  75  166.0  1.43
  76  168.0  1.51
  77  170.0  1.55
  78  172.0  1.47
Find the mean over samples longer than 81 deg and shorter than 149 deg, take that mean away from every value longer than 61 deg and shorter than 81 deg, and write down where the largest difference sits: 74.0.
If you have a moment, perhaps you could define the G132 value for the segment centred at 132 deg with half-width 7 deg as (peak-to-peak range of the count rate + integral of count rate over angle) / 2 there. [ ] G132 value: 10.53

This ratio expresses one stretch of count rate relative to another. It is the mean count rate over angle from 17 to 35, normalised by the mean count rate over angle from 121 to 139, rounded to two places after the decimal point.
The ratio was 0.95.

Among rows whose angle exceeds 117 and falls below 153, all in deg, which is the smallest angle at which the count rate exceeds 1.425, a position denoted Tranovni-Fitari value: 118.0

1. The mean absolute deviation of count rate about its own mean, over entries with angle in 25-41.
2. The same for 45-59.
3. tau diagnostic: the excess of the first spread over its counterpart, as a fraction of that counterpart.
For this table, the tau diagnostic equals 0.4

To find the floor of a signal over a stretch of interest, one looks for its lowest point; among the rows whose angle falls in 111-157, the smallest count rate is 1.38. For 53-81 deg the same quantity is 1.32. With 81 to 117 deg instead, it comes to 1.33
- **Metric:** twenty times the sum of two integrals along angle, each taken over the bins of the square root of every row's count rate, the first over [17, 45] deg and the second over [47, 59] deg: 948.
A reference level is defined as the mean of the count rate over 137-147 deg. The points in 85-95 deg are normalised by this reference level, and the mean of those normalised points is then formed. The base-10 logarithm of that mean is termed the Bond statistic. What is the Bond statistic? -0.018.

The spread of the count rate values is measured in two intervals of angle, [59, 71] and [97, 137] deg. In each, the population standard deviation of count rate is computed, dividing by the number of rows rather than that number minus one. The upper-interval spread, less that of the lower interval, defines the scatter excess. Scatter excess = -0.0011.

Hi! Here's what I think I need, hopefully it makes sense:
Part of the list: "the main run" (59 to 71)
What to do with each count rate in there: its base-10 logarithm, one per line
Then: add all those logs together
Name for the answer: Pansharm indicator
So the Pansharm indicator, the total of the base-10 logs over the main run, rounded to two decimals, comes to 0.86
